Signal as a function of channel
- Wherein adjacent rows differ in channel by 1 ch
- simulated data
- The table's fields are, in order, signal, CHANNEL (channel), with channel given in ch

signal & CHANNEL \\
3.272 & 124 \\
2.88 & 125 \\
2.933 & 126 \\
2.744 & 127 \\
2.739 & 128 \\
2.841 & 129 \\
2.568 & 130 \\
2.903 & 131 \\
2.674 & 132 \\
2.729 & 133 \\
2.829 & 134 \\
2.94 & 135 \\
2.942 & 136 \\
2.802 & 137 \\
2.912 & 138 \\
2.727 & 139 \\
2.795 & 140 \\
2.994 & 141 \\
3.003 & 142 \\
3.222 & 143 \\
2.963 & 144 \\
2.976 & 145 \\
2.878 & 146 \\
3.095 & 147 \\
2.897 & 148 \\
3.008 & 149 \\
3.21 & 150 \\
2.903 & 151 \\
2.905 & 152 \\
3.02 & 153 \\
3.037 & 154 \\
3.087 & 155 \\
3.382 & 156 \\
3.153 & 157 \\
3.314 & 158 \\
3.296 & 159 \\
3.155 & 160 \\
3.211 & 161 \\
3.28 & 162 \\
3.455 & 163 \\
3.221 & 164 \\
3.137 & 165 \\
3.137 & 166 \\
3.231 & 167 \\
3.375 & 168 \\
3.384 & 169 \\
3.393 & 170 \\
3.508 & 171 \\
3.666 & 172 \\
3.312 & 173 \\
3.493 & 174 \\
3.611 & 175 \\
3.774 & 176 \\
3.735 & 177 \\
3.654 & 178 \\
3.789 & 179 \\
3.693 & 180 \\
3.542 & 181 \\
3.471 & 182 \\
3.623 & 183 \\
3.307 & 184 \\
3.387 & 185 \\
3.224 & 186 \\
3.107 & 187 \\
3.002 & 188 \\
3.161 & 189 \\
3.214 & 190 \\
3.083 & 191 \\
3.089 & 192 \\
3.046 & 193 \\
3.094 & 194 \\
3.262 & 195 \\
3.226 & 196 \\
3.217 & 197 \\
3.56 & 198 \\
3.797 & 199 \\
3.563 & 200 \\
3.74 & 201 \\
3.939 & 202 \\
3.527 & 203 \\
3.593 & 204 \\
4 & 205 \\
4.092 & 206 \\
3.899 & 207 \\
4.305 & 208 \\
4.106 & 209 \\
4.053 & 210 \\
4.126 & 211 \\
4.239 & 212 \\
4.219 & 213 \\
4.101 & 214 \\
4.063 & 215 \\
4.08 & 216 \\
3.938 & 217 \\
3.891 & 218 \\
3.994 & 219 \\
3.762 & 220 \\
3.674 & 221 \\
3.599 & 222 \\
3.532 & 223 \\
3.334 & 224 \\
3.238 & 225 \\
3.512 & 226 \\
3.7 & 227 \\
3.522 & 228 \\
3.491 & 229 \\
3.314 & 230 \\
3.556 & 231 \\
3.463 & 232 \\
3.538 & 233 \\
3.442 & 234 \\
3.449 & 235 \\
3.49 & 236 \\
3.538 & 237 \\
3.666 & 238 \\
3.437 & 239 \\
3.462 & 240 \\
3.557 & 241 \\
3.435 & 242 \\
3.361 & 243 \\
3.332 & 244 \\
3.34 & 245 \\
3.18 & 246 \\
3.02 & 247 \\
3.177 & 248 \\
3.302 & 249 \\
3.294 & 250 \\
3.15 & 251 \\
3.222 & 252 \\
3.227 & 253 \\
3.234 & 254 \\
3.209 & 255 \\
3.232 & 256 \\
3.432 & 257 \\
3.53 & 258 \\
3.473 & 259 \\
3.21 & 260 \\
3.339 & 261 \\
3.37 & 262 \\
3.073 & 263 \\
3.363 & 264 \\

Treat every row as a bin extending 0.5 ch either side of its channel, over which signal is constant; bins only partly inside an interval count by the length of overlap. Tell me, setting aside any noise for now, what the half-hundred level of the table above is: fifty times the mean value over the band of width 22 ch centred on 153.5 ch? 156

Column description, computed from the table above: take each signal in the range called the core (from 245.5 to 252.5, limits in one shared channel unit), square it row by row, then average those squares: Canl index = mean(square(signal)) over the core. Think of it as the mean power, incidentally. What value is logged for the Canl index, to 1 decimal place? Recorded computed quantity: 10.2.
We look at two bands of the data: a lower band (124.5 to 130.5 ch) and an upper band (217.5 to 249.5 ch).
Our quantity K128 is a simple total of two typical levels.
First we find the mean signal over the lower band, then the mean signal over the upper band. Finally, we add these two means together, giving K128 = 6.3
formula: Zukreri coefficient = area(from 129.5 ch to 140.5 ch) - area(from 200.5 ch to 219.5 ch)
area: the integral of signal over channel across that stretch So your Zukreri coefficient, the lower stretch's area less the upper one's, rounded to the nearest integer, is -45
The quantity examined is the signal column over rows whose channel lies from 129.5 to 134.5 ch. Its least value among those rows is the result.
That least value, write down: 2.568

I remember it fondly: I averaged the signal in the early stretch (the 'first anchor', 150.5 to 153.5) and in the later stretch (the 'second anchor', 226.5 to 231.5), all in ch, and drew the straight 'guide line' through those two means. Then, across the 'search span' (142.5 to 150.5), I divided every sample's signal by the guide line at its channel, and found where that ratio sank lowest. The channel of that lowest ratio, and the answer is 146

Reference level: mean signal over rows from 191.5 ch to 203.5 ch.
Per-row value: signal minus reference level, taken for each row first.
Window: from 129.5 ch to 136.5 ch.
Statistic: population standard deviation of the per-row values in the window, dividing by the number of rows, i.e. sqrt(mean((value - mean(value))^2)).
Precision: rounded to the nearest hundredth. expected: 0.13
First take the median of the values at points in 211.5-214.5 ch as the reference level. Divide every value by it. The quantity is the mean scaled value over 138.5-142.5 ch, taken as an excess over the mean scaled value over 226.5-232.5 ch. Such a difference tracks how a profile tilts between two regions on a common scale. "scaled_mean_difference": -0.15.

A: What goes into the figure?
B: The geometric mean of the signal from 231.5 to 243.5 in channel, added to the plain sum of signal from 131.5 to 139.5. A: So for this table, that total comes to 26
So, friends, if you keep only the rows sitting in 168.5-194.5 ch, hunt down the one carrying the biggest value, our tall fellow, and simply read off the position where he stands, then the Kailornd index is 179 ch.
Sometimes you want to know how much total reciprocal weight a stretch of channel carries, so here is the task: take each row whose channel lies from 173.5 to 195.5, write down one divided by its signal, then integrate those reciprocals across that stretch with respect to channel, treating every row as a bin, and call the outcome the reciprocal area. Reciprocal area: 6.55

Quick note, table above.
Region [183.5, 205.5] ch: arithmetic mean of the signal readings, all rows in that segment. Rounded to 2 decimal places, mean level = 3.37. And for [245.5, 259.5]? 3.26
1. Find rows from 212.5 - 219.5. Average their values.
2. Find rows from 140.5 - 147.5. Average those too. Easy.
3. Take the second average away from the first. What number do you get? 1.02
